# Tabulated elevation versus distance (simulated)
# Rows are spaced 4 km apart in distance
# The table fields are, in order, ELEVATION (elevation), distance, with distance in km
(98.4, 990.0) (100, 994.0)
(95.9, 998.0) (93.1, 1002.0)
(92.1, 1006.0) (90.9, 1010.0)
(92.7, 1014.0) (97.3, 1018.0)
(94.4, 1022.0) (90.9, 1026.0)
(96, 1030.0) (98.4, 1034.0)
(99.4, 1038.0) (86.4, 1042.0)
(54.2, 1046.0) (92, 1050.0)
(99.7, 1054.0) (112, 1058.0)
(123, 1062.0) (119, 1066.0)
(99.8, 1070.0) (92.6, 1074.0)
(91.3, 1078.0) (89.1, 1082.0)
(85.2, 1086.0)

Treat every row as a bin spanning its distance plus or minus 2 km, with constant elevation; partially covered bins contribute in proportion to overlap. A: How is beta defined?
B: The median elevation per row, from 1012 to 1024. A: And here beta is 94.4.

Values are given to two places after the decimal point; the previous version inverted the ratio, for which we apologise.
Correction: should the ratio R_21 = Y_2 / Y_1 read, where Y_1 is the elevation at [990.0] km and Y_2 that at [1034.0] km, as 1.00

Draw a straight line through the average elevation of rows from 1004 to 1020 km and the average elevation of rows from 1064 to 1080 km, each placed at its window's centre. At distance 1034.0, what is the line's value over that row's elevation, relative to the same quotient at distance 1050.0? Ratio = 0.92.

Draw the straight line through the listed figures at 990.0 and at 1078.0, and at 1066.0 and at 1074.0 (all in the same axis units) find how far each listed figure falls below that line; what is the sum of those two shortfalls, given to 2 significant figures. -28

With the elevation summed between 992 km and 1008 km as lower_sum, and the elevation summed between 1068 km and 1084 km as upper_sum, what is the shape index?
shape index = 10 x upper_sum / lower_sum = 10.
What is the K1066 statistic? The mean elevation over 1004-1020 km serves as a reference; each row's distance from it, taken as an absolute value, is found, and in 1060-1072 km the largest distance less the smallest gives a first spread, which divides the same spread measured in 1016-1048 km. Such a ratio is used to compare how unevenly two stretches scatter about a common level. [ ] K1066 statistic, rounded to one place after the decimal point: 1.6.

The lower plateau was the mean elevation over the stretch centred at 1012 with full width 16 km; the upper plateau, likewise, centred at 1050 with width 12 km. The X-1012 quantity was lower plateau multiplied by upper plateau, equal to 7643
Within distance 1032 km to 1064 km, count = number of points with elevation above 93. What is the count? 5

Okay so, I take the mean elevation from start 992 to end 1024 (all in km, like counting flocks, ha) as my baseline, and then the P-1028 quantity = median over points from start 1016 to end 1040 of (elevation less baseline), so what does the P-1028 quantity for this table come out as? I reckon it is 2.1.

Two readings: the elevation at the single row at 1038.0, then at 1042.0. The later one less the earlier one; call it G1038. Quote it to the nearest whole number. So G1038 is -13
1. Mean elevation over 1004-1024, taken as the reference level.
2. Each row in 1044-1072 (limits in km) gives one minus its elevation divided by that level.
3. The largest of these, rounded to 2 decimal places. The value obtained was 0.42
